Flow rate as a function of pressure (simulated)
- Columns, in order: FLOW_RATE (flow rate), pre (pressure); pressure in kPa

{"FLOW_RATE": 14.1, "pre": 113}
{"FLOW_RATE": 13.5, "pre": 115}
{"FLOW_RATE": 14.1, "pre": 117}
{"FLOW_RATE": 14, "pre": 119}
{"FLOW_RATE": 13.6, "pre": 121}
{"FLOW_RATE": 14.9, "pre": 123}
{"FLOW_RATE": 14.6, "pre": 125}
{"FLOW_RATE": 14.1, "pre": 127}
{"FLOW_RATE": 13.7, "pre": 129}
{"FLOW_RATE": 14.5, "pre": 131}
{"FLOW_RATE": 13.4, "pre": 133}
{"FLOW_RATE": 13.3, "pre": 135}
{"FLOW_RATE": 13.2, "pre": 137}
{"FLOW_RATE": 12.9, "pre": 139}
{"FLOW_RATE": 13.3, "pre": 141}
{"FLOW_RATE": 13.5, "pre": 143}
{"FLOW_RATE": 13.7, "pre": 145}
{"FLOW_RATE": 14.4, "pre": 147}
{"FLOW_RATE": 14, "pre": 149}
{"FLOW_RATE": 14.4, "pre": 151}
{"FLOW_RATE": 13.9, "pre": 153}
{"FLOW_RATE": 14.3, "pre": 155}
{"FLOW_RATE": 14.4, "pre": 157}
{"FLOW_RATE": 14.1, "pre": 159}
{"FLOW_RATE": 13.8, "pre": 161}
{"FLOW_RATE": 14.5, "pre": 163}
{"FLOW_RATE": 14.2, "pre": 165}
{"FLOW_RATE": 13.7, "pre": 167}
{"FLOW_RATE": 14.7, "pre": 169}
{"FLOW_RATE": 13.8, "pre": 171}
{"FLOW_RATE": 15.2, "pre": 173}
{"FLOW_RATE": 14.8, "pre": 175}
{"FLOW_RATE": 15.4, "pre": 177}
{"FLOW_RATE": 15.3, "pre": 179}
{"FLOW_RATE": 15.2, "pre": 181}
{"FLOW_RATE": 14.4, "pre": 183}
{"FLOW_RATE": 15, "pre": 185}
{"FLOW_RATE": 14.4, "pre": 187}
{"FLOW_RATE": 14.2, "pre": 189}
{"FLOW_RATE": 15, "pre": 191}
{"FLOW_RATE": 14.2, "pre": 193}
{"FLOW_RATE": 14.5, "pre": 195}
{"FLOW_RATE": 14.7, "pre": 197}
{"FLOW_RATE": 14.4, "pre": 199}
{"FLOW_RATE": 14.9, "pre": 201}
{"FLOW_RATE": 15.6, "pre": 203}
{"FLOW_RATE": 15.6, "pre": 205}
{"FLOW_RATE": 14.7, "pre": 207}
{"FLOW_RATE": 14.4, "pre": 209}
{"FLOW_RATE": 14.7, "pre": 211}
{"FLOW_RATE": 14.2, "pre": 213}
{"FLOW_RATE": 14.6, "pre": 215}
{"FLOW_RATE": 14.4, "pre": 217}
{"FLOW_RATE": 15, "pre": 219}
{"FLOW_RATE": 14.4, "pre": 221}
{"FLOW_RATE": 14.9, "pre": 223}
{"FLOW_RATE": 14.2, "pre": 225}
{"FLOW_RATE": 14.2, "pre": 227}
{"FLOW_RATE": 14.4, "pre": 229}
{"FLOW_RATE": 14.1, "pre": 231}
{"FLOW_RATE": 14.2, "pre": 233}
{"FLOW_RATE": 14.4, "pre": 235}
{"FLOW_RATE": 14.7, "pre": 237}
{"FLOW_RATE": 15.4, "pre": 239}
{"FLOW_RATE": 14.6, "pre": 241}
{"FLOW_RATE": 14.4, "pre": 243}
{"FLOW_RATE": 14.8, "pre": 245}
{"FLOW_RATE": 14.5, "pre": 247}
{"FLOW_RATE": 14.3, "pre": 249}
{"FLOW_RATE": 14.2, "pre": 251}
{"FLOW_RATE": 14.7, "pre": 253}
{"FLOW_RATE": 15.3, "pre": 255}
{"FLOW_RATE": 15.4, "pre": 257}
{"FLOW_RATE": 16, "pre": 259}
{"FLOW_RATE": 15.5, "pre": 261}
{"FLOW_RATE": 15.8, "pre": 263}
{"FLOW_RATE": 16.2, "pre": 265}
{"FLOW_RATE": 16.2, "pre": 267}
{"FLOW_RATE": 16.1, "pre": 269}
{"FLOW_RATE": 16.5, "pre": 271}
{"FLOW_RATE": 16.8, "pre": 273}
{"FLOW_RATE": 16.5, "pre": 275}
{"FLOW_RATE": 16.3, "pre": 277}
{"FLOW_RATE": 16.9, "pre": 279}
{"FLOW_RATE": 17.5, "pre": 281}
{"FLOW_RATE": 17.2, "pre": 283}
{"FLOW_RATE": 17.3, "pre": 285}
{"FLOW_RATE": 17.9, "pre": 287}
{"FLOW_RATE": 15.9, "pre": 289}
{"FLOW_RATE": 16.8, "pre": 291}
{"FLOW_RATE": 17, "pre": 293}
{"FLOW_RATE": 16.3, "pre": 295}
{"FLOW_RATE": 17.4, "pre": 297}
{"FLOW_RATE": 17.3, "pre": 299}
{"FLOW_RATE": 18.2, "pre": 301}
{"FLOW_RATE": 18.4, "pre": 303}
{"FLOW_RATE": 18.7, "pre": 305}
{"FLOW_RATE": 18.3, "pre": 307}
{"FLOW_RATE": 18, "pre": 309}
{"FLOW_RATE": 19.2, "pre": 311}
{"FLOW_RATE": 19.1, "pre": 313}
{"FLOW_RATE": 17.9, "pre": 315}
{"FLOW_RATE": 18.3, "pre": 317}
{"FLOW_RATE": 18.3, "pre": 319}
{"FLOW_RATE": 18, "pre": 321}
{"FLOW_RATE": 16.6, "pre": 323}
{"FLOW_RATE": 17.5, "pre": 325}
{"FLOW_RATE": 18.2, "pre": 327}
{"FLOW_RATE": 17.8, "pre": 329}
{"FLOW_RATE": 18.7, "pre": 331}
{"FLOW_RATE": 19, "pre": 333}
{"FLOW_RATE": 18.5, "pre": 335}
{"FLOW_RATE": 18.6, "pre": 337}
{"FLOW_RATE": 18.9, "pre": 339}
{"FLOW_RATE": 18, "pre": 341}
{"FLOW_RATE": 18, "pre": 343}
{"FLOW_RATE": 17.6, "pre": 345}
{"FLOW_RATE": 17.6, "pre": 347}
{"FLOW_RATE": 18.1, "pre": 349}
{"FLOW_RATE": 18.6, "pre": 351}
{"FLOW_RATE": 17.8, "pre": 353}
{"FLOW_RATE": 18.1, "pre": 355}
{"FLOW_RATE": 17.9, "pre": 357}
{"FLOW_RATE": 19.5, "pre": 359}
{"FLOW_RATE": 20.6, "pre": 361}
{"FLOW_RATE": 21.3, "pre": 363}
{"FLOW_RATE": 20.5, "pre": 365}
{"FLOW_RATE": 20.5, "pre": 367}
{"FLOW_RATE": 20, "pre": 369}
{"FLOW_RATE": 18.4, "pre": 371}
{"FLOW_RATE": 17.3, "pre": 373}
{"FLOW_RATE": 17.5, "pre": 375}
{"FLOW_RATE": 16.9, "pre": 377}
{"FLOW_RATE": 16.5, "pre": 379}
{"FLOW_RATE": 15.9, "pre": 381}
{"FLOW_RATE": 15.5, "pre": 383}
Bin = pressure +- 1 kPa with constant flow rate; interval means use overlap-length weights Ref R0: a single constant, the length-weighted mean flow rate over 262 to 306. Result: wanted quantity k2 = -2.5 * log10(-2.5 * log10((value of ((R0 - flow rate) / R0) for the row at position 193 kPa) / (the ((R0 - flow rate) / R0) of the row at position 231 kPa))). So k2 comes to 3.5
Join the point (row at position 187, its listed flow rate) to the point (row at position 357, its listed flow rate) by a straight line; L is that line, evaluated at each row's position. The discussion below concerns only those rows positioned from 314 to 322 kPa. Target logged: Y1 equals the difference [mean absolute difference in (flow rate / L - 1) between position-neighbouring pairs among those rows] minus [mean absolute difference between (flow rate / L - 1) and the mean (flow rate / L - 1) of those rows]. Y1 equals 0.004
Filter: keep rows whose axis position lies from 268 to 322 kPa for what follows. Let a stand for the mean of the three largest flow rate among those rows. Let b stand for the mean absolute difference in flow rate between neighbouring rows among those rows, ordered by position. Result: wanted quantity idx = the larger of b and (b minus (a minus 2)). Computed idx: 0.53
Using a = 19.0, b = 0.53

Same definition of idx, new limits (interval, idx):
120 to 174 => 0.52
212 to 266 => 0.38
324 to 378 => 0.58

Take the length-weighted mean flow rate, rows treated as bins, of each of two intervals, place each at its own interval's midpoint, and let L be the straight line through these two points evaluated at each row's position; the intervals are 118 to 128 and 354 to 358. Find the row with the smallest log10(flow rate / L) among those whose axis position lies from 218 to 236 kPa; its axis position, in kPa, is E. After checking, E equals 231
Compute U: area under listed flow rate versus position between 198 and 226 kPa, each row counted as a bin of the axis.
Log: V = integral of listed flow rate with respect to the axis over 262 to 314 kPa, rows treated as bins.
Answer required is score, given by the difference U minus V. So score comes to -484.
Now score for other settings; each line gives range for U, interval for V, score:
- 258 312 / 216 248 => 455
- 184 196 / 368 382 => -70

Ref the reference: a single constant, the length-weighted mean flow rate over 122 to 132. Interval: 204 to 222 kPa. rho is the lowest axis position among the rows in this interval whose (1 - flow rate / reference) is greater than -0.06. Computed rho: 207 kPa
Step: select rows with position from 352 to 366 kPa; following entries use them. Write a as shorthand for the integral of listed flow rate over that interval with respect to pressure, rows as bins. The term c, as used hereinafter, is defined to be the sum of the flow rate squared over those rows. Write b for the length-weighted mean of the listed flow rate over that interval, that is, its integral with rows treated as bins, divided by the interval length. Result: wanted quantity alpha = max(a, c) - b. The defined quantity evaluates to 2624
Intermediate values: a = 271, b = 19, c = 2643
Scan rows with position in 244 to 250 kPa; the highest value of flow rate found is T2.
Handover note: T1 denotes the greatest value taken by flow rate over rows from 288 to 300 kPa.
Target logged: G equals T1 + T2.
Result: 32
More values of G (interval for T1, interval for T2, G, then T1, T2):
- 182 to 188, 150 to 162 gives 29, 15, 14.4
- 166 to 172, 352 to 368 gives 36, 14.7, 21.3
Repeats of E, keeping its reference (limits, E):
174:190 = 189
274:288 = 277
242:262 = 251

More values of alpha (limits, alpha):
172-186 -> 1570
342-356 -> 2244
